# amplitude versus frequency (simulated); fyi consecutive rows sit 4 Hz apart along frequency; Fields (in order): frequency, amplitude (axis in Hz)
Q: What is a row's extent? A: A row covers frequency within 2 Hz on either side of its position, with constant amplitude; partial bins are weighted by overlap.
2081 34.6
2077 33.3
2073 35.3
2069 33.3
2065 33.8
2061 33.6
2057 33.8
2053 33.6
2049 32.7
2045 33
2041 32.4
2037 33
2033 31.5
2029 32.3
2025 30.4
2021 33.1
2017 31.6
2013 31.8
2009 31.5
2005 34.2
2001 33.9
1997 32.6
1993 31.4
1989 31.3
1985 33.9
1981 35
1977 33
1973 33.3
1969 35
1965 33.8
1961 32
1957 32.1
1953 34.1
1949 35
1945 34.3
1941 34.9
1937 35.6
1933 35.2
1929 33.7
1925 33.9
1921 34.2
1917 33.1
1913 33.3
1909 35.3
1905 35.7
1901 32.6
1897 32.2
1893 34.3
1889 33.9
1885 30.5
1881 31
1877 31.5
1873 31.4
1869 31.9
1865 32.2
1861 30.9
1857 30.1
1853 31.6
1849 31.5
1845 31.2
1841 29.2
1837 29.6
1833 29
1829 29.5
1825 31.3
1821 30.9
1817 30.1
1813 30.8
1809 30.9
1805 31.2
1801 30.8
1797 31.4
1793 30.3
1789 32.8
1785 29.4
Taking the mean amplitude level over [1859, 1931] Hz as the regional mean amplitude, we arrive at 32.9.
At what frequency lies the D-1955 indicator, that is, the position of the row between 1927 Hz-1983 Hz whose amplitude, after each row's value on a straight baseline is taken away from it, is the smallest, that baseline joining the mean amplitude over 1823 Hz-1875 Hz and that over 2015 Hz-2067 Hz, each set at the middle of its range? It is 1961 Hz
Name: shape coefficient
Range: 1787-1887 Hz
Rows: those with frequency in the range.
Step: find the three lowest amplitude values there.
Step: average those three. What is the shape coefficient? 29.2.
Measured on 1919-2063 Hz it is 31.0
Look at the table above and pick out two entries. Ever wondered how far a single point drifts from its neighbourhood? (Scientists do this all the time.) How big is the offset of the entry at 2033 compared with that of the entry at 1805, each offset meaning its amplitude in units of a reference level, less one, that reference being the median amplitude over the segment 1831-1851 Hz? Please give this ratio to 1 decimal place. 1.2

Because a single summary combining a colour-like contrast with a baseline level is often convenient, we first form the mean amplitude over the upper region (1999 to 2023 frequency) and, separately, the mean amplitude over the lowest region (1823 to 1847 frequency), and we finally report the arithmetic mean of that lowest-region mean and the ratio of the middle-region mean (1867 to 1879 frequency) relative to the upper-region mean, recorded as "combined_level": 15.47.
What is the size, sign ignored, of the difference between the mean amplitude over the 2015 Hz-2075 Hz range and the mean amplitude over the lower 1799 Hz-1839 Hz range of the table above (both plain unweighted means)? 2.5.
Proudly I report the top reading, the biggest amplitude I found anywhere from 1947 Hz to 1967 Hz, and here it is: 35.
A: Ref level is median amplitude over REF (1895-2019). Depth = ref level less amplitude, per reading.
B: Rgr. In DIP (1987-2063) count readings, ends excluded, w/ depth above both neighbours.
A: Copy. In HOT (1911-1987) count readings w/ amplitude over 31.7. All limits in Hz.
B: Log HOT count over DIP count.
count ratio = 3.2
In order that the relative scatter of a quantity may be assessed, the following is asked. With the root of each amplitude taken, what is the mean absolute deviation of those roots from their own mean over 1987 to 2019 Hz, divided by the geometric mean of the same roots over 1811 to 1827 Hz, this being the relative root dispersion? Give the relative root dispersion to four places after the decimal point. 0.0151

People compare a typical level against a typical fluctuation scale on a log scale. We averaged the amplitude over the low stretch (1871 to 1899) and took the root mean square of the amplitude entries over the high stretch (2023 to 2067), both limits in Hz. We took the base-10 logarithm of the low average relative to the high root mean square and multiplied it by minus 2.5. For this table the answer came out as 0.02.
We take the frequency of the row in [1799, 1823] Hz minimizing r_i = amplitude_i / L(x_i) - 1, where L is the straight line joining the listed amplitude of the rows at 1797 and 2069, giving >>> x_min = 1817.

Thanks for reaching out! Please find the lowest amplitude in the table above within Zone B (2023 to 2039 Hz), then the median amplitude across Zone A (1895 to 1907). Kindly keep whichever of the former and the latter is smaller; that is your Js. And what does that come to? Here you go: 30.4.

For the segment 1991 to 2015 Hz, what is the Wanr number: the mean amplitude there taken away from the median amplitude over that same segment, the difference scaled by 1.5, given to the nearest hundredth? -0.55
